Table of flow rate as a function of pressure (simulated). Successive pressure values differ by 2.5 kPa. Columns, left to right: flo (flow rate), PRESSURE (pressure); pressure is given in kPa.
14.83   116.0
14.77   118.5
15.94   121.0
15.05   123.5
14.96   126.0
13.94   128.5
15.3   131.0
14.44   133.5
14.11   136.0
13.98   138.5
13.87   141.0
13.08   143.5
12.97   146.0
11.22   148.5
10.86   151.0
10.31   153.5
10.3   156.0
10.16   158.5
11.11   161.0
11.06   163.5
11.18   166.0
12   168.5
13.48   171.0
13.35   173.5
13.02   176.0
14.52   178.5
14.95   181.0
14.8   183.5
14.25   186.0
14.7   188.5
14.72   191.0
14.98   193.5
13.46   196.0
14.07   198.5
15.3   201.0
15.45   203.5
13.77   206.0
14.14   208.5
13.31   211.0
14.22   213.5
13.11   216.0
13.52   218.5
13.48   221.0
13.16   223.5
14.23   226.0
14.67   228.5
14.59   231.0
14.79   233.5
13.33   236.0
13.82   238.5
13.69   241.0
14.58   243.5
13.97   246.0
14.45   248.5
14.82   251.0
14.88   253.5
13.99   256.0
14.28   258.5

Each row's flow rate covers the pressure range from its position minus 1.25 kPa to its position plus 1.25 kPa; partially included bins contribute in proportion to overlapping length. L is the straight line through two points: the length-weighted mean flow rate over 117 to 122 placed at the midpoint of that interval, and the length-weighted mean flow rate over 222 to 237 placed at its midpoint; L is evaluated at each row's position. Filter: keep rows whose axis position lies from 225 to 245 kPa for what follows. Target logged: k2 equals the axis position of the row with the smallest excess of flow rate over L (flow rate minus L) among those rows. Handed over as 236.0 kPa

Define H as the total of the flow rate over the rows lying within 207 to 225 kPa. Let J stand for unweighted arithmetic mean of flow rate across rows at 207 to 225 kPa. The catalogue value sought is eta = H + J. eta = 109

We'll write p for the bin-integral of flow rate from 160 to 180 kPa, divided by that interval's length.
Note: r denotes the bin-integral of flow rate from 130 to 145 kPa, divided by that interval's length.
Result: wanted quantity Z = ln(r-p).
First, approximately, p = 12.5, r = 14.1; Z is 0.46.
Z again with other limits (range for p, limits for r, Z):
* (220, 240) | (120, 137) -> -0.22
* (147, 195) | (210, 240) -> 0.15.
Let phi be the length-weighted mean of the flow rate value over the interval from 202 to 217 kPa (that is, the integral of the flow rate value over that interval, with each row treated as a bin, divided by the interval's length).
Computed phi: 14.0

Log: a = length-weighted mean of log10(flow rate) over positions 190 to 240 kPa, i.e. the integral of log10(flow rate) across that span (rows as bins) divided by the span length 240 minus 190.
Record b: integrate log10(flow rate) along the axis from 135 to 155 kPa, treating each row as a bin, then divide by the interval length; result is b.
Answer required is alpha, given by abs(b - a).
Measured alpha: 0.05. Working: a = 1.149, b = 1.09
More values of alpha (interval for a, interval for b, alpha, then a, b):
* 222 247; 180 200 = 0.01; 1.148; 1.16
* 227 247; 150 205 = 0.04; 1.151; 1.11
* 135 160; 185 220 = 0.07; 1.078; 1.15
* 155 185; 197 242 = 0.05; 1.094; 1.15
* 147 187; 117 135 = 0.09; 1.085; 1.17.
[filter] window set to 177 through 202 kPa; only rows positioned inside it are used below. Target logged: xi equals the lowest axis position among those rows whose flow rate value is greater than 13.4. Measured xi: 178.5 kPa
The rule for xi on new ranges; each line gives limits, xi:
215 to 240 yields 218.5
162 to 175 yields 171.0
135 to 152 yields 136.0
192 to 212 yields 193.5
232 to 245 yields 233.5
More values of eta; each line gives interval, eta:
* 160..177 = 97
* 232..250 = 113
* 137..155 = 99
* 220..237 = 112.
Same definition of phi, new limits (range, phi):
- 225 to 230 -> 14.5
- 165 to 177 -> 12.6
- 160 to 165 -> 11.1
